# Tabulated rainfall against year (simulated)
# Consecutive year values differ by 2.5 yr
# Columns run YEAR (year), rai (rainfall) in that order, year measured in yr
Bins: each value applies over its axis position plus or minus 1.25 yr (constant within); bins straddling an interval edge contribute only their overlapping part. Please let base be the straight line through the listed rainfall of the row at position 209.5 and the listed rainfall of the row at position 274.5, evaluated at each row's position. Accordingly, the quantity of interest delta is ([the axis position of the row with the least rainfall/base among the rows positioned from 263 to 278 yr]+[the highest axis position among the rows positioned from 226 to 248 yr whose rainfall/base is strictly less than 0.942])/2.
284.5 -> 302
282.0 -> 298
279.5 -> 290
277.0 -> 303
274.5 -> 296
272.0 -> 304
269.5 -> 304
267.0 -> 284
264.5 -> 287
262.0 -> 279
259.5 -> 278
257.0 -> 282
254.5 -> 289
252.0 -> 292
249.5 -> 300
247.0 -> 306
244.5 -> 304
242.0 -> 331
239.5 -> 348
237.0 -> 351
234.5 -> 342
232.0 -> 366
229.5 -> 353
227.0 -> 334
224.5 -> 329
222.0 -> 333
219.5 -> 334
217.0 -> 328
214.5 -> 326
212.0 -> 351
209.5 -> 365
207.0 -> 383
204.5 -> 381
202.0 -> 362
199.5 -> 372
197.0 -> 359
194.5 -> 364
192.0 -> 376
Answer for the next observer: 257.0 yr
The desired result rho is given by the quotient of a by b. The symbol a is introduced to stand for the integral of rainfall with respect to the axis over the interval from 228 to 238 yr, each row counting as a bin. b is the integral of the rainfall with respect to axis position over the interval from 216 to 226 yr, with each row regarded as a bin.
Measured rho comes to 1.1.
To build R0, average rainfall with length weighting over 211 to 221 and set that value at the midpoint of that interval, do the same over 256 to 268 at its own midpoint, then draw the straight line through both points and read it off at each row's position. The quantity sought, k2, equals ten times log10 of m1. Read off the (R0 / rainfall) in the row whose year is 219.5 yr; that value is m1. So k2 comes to 0.0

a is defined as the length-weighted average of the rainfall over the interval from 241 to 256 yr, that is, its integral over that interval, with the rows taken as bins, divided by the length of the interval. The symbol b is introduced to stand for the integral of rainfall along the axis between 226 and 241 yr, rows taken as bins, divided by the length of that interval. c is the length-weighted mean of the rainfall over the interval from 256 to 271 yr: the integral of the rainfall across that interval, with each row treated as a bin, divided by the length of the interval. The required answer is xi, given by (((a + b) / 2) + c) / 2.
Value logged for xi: 306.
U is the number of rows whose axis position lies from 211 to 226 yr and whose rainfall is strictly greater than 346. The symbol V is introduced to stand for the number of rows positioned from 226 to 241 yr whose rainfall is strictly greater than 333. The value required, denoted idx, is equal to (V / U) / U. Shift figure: 6.00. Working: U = 1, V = 6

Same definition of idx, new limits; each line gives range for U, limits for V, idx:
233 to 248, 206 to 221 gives 1.00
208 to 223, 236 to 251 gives 0.50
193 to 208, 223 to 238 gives 0.14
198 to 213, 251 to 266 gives 0.00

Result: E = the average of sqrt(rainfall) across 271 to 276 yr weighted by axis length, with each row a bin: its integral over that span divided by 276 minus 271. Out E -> 17.3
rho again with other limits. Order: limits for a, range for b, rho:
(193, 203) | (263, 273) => 1.2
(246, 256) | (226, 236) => 0.8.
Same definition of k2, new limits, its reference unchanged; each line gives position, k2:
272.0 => -0.5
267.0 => -0.1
